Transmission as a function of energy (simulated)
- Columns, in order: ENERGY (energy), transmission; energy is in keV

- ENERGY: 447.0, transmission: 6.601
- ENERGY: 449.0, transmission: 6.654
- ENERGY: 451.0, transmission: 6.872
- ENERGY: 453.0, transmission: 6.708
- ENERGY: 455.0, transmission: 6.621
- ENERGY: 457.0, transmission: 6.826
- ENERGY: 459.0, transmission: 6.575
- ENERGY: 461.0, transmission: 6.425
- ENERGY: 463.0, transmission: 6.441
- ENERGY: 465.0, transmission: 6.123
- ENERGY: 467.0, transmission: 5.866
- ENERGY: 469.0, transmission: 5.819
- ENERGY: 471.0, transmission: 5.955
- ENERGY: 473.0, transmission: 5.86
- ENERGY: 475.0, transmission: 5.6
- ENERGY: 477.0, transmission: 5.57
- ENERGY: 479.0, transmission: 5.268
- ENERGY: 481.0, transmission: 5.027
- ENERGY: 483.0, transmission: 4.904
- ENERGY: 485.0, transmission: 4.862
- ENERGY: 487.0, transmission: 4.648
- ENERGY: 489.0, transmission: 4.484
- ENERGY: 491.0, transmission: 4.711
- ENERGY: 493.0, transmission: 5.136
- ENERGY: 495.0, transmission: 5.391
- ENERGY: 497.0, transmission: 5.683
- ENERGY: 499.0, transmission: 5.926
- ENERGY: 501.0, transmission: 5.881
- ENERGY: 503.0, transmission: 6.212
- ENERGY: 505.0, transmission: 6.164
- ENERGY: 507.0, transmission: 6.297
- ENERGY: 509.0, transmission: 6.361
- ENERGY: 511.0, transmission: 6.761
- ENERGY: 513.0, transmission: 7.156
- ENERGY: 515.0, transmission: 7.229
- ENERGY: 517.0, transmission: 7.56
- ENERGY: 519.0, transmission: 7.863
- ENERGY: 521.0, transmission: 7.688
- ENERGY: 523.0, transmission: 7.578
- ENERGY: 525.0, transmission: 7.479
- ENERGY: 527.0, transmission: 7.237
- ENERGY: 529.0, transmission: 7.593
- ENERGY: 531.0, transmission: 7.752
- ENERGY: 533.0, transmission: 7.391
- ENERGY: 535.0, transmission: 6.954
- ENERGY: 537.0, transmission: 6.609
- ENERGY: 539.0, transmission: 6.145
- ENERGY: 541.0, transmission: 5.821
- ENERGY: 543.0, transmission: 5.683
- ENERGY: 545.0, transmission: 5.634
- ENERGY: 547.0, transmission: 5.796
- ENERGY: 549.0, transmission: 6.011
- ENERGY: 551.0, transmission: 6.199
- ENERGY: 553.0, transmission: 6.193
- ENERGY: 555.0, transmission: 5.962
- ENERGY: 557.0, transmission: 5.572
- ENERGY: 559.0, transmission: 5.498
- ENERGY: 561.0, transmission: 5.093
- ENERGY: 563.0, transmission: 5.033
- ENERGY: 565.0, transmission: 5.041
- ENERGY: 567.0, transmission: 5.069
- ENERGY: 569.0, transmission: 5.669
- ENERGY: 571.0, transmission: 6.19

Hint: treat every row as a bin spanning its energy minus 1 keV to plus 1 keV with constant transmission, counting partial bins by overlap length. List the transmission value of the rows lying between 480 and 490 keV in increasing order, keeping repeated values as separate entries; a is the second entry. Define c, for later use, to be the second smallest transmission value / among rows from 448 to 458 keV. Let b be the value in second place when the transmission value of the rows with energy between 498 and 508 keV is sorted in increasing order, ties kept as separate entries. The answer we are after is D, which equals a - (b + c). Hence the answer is -7.9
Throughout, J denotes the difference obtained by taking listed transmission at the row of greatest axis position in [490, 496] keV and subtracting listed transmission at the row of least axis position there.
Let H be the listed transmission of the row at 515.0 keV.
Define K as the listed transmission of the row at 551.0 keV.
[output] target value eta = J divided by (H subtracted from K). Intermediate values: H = 7.229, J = 0.7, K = 6.199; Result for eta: -0.66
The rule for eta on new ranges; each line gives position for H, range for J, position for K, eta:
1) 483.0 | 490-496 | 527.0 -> 0.29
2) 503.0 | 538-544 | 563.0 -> 0.39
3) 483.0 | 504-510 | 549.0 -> 0.18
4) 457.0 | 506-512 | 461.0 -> -1.16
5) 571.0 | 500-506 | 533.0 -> 0.24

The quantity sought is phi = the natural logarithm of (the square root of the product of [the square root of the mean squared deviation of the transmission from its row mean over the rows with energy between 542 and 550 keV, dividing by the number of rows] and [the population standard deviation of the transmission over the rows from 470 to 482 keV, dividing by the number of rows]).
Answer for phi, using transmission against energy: -1.53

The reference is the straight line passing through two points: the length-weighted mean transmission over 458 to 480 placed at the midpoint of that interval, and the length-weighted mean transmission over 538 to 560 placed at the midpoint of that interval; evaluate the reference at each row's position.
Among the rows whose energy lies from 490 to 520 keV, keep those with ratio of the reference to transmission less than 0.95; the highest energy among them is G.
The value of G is 519.0 keV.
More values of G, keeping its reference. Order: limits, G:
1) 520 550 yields 537.0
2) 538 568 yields 553.0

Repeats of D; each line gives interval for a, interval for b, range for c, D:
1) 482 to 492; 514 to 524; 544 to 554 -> -8.7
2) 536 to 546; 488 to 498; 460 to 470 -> -4.9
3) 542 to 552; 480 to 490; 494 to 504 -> -4.6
